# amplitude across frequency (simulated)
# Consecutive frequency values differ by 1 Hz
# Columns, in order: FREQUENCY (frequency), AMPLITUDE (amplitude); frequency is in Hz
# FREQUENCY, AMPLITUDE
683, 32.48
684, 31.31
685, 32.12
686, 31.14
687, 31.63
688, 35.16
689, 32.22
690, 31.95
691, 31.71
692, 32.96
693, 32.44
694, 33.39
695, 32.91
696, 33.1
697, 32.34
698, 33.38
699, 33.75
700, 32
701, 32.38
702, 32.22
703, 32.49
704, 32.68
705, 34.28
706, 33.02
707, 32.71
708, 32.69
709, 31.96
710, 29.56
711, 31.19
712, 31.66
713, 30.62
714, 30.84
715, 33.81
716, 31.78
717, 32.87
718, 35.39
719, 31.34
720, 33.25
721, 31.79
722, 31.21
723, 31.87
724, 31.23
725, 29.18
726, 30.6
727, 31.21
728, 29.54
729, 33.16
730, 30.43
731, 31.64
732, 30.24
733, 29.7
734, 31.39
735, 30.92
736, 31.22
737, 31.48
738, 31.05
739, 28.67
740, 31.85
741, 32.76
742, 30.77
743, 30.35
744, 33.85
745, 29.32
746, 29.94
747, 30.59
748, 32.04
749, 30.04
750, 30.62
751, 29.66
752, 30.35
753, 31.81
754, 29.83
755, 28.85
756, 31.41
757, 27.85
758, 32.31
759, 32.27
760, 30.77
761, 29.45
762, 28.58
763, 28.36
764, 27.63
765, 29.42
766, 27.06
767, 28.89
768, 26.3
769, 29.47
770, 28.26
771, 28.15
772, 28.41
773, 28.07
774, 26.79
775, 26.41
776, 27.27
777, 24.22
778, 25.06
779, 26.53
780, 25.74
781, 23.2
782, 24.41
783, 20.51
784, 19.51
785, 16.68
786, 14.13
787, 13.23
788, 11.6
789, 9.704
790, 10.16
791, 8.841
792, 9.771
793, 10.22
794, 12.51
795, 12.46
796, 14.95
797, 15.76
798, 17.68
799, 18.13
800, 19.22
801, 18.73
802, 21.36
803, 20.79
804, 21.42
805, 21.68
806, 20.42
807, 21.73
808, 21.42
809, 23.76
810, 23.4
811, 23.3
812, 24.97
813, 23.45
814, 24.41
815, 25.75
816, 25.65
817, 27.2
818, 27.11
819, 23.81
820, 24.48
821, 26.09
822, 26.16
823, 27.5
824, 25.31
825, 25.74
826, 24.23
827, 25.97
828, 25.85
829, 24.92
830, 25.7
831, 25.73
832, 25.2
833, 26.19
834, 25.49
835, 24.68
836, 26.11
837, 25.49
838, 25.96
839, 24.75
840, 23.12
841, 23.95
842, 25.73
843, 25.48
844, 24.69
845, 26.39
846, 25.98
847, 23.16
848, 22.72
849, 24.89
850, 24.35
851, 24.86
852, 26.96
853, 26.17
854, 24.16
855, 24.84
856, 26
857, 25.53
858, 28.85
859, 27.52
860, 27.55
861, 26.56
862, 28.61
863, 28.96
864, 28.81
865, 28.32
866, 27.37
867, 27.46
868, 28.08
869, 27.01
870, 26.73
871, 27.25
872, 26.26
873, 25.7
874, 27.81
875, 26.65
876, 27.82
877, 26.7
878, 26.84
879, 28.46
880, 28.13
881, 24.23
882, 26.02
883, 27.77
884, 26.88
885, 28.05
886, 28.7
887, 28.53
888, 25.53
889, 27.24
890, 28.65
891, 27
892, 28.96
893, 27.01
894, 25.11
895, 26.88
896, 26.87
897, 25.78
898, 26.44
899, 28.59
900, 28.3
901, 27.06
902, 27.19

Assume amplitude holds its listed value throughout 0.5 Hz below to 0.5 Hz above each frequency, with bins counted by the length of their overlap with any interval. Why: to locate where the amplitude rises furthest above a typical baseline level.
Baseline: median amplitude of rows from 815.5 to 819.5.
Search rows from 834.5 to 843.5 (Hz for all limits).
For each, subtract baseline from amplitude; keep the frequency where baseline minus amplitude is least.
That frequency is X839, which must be 836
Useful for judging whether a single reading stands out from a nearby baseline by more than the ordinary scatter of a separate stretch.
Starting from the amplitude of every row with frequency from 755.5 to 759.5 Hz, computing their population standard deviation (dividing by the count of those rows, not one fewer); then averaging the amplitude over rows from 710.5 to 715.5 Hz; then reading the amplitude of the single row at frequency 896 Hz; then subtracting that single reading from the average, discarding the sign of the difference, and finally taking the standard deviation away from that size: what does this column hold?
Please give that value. 2.9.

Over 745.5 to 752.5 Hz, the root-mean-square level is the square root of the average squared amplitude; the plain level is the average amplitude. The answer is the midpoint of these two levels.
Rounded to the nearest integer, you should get 30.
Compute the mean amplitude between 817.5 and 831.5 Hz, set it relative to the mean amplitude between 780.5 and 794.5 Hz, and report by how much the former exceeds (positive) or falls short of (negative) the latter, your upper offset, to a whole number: 11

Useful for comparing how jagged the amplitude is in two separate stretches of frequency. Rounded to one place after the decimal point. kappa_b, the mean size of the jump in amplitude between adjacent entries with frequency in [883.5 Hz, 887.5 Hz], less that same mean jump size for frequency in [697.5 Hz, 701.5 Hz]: -0.2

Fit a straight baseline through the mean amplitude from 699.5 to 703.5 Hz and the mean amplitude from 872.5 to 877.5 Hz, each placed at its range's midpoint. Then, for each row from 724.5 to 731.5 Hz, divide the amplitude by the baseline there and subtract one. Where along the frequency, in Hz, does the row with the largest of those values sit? 729 Hz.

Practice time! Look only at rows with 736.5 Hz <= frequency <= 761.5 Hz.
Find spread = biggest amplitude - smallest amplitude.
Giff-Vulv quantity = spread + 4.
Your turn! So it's 10.0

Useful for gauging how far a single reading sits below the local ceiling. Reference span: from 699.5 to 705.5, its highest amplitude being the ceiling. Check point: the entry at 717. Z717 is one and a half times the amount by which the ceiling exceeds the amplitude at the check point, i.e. 2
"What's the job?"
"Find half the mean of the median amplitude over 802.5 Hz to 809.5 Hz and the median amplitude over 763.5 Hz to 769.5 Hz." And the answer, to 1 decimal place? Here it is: 12.4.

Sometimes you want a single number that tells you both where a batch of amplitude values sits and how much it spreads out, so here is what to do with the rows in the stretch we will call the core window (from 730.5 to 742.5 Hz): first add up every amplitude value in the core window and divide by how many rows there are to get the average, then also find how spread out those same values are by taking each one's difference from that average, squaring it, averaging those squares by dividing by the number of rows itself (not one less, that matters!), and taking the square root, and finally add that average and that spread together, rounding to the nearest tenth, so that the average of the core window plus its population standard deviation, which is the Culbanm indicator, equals 32.0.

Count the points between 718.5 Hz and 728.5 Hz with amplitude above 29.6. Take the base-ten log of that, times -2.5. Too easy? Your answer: -2.26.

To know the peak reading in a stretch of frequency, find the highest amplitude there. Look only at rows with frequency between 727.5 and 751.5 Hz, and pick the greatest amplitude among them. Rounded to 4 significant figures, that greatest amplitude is 33.85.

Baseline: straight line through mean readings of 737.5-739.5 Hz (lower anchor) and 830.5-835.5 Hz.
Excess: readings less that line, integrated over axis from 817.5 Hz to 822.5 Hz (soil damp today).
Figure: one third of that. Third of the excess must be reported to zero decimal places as -1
